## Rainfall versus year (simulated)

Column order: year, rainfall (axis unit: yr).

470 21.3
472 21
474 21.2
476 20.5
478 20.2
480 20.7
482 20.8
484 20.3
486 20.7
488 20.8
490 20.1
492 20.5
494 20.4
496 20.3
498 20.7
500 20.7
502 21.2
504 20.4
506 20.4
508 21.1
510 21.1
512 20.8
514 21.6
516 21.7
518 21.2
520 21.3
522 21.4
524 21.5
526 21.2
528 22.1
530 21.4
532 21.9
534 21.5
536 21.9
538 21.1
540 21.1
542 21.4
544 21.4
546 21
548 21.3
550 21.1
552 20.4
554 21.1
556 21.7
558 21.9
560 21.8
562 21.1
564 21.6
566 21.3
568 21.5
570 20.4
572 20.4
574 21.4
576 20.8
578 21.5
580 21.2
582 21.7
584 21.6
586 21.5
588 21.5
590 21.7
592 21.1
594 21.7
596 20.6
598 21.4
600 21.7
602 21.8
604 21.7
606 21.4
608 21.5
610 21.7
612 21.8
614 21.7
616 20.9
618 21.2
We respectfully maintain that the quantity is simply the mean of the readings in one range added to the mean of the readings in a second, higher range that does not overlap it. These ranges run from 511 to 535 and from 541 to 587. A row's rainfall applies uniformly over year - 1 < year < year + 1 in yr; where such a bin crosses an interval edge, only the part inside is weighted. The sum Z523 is 42.7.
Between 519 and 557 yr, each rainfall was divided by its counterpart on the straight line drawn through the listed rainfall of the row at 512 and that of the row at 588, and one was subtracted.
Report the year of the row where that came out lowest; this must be 552 yr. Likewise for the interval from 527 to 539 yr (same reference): 538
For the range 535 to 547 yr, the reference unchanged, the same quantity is 546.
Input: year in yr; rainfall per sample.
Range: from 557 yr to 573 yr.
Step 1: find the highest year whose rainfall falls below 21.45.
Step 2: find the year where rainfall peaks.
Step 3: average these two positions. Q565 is 565 yr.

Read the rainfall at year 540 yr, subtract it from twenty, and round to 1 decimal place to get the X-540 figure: -1.1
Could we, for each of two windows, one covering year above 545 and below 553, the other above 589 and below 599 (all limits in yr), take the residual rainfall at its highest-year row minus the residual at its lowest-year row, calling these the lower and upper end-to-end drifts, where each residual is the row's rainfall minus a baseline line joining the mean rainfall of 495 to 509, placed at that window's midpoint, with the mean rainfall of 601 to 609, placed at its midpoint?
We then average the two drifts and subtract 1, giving -1.5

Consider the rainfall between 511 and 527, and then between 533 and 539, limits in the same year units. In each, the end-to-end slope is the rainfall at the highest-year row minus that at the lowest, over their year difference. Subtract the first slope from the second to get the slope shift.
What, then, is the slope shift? -0.1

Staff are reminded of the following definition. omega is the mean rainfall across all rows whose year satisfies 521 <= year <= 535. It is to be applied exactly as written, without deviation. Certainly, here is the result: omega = 21.6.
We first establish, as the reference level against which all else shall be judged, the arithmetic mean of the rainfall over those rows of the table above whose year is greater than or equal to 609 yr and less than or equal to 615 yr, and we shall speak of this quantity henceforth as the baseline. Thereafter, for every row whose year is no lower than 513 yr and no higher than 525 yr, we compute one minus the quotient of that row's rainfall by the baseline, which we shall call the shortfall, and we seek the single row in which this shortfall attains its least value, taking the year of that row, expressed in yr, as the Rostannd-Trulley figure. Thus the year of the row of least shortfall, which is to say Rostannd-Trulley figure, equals 516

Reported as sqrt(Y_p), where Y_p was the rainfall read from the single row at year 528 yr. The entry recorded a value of 4.70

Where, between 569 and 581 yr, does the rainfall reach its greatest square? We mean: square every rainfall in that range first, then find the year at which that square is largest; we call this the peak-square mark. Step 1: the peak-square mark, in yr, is 578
